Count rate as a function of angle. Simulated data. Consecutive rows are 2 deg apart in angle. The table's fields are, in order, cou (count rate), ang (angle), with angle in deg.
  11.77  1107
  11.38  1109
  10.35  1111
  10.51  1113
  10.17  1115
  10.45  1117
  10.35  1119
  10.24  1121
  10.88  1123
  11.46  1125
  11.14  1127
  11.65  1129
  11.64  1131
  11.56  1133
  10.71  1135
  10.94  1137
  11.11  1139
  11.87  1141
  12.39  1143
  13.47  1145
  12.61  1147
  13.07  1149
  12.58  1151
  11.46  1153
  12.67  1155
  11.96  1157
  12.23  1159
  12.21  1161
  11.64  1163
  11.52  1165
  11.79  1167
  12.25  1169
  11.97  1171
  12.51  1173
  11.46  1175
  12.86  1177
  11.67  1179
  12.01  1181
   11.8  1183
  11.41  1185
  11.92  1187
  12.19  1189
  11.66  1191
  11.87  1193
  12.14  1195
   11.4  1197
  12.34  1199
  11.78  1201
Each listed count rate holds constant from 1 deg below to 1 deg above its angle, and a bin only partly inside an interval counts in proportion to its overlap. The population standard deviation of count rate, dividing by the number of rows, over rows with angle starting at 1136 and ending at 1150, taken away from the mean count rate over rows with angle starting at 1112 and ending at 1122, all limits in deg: 9.5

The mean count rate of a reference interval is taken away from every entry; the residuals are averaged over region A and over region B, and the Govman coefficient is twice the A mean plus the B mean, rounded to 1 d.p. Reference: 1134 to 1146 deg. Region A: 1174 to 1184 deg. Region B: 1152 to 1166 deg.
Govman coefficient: 0.6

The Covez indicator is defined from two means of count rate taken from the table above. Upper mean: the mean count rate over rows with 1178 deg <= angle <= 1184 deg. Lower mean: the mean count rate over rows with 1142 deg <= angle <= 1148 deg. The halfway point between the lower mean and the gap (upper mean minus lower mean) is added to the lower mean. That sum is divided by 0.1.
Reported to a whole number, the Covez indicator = 187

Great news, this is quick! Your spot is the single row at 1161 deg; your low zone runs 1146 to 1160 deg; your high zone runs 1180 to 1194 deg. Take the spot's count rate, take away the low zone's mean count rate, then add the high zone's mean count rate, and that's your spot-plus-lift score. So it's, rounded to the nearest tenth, 11.7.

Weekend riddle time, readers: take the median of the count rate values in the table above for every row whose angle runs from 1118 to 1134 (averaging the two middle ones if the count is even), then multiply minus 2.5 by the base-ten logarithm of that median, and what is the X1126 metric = -2.63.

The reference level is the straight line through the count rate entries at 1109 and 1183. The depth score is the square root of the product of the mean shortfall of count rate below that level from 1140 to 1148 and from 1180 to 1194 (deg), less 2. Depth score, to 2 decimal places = -1.88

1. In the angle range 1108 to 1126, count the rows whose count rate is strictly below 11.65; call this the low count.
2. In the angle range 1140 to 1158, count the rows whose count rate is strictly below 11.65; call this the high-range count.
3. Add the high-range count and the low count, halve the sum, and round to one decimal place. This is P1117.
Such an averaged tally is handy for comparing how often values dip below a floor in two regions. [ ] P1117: 5.0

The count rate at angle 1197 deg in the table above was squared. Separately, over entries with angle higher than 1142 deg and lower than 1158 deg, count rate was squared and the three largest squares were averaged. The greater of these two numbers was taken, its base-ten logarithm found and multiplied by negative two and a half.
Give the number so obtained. -5.58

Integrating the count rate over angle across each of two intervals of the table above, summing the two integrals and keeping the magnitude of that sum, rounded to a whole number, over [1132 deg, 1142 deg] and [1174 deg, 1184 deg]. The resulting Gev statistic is 232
